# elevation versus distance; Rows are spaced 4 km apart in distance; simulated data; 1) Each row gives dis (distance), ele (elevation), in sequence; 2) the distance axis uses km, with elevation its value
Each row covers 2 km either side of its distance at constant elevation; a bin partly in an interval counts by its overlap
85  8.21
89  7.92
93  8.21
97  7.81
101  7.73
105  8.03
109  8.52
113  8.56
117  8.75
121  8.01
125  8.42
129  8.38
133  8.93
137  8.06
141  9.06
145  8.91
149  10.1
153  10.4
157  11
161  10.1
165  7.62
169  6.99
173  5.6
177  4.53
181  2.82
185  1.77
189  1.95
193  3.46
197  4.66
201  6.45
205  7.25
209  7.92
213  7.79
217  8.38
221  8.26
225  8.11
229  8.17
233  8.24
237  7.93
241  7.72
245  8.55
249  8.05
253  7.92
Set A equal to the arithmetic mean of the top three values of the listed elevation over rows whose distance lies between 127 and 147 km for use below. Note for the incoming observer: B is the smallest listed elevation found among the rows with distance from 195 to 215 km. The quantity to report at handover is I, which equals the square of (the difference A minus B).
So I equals 19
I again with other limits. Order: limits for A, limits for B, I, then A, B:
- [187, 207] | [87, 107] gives 3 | 6.1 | 7.73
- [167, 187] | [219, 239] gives 5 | 5.7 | 7.93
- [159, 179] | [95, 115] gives 0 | 8.2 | 7.73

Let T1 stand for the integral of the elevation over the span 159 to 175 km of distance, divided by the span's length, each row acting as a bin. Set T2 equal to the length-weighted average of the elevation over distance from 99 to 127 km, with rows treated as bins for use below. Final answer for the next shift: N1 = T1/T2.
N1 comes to 0.91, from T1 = 7.6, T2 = 8.3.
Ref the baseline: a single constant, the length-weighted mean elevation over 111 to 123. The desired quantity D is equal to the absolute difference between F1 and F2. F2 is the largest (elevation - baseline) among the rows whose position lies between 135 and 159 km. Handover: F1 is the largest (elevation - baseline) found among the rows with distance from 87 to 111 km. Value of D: 2.48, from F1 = 0.1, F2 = 2.6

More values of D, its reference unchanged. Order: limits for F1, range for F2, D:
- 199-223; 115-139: 0.55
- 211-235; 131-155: 2.02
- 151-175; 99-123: 2.25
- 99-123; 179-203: 2.30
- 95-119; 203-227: 0.37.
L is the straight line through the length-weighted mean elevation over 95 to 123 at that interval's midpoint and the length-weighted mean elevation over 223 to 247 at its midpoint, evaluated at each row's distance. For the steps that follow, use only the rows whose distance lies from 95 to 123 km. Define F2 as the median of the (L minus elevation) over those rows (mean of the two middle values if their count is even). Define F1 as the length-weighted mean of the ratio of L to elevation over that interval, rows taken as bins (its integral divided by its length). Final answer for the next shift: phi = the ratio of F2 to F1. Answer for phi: 0.2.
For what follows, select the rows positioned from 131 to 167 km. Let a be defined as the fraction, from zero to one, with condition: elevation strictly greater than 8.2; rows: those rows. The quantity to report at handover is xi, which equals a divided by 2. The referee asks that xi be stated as 0.39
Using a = 0.8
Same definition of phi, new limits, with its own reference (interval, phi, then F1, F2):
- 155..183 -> 0.8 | 1.42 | 1.2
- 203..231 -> 0.0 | 1.02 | 0.0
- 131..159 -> -1.0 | 0.87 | -0.9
